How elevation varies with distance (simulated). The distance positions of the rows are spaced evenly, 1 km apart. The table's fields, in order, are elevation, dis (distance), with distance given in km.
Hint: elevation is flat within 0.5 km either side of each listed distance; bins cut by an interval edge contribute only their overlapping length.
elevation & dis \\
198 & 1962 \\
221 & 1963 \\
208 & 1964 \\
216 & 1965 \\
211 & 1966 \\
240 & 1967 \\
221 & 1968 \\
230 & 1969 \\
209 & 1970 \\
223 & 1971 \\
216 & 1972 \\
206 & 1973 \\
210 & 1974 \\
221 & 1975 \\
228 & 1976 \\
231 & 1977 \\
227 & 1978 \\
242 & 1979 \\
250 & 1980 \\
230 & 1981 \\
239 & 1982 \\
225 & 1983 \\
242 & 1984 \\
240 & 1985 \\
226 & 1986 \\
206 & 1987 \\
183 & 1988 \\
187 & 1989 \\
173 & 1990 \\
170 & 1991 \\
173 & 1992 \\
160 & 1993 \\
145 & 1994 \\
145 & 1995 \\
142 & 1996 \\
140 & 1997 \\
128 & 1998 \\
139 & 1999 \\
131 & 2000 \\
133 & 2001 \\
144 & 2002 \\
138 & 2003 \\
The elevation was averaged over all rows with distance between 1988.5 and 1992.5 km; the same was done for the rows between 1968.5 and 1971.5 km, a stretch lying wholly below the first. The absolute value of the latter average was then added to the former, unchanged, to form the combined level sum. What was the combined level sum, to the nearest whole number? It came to 396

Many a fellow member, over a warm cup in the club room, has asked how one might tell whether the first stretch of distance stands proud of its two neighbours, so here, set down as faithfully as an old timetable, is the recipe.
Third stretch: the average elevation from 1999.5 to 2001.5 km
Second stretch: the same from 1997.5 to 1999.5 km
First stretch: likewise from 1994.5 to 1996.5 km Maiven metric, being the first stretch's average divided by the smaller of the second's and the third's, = 1.09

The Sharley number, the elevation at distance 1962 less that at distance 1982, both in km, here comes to -41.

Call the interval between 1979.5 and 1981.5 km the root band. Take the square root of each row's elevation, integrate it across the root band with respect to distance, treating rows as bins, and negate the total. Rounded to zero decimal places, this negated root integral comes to -31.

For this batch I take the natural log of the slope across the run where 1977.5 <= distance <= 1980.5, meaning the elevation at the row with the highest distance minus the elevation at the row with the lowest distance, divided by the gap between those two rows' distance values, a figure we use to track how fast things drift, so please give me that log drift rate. 2.4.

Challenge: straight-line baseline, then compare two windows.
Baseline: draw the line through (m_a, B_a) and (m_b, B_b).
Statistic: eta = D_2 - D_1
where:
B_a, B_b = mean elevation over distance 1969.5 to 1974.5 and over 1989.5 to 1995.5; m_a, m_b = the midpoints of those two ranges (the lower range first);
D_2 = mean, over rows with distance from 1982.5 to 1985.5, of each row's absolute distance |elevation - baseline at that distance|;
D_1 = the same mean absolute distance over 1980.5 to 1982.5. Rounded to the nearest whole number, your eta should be 7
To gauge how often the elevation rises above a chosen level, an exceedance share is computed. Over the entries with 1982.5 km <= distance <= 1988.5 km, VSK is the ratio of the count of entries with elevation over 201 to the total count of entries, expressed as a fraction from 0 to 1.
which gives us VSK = 0.83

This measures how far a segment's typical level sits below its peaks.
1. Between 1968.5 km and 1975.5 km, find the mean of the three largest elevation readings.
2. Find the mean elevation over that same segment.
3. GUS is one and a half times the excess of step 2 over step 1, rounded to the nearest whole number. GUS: -12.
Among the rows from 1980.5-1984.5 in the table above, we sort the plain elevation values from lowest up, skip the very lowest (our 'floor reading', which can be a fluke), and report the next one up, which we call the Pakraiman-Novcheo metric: 230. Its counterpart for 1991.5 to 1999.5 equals 139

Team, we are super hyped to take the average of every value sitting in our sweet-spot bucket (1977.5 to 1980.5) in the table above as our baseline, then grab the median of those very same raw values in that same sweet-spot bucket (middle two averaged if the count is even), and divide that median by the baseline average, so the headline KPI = 1.01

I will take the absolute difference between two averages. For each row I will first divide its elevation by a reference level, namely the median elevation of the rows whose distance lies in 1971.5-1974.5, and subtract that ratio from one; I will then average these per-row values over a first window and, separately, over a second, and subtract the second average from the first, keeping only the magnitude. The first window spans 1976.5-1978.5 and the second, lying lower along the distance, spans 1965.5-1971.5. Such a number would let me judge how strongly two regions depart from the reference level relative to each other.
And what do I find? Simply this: 0.03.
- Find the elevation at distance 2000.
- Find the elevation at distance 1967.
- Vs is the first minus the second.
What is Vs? -109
